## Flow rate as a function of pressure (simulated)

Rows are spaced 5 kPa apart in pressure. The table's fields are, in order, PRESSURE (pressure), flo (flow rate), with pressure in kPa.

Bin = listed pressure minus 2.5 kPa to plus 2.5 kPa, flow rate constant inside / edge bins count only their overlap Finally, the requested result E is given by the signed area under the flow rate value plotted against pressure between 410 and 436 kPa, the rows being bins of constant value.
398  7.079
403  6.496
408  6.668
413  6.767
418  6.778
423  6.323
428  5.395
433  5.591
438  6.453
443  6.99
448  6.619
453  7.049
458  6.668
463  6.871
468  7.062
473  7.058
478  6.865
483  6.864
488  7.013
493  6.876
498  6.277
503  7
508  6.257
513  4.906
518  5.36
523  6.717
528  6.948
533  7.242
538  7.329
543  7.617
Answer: 161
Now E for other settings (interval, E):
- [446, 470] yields 165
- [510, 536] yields 163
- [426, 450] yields 149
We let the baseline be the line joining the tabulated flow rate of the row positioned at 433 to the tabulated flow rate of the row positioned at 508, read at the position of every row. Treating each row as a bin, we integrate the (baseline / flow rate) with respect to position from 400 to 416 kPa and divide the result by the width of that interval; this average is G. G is 0.81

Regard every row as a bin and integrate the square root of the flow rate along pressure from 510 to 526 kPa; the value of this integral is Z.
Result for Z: 38.2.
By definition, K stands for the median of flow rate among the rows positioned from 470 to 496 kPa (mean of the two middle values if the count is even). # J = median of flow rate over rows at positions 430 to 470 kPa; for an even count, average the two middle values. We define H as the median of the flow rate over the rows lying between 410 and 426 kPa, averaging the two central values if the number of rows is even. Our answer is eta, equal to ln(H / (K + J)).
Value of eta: -0.70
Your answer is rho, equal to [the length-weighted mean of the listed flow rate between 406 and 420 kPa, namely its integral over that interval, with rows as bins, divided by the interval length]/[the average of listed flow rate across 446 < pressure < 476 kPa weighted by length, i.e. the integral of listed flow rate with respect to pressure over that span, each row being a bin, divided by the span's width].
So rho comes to 0.98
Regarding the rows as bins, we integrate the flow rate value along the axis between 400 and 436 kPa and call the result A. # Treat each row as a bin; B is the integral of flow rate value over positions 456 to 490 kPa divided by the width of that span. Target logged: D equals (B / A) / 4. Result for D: 0.0076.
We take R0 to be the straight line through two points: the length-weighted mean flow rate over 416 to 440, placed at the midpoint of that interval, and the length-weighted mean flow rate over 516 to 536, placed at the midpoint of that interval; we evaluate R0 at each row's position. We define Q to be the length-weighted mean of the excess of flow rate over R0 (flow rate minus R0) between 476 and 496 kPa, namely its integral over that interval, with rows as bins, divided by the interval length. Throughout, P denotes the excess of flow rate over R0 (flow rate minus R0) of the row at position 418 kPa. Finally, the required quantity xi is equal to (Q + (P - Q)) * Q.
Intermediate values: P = 0.7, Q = 0.49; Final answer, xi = 0.4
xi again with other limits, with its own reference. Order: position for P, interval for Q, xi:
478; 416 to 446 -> 0.1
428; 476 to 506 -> -0.3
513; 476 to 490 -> -0.9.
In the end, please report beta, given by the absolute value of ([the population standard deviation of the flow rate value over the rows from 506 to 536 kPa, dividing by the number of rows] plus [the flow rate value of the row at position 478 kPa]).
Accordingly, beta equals 7.7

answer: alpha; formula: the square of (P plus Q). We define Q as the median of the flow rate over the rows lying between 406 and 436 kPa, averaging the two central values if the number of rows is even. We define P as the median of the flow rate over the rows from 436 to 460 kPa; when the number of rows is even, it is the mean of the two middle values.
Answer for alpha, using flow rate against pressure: 173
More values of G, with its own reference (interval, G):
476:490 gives 0.87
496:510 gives 0.95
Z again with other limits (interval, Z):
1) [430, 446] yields 40.2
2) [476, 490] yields 36.8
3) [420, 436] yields 38.6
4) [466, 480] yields 37.0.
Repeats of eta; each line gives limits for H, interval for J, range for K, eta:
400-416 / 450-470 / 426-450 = -0.70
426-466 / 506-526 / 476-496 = -0.65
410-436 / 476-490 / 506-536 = -0.75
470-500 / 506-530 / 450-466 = -0.65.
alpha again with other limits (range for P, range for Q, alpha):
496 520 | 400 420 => 168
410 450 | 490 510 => 172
